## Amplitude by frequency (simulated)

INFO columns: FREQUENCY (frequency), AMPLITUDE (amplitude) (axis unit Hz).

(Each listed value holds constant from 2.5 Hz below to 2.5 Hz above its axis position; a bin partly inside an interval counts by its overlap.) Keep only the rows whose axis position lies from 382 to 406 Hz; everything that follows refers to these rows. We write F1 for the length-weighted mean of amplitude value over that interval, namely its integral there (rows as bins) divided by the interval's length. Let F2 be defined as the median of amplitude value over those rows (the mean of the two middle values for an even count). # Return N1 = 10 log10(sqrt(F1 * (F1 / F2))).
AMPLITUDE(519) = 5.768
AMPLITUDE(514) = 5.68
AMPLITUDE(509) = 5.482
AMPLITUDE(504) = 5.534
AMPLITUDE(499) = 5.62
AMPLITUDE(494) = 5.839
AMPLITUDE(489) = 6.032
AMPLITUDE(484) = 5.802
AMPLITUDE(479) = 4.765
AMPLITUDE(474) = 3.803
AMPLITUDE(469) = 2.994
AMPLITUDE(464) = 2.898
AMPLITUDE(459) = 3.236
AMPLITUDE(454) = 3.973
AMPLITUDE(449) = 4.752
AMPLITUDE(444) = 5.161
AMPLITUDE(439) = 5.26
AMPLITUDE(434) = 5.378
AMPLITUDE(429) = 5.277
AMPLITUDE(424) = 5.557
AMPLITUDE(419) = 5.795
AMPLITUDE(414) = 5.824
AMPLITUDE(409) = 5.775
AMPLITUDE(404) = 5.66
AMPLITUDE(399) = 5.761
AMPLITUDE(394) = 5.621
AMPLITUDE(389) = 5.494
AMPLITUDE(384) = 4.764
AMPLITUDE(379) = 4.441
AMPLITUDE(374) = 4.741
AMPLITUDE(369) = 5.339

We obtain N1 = 3.63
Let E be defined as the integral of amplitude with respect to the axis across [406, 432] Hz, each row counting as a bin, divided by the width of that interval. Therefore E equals 5.6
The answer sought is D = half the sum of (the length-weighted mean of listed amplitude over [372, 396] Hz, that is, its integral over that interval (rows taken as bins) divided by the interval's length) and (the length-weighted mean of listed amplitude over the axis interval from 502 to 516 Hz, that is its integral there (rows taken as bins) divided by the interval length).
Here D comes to 5.3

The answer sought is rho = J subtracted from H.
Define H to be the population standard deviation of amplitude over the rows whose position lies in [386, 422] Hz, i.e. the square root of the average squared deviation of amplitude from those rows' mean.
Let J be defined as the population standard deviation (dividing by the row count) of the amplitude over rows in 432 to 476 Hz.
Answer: -0.8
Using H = 0.11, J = 0.94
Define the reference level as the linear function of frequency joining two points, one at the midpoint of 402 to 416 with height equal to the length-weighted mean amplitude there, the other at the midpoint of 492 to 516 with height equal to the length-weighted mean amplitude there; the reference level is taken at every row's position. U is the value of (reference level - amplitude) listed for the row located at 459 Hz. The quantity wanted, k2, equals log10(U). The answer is 0.4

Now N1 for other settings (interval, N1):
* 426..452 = 3.51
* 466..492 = 3.30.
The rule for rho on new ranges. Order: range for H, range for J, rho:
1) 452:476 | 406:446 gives 0.2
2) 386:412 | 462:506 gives -1.1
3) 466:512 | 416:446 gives 0.8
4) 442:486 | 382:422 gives 0.6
